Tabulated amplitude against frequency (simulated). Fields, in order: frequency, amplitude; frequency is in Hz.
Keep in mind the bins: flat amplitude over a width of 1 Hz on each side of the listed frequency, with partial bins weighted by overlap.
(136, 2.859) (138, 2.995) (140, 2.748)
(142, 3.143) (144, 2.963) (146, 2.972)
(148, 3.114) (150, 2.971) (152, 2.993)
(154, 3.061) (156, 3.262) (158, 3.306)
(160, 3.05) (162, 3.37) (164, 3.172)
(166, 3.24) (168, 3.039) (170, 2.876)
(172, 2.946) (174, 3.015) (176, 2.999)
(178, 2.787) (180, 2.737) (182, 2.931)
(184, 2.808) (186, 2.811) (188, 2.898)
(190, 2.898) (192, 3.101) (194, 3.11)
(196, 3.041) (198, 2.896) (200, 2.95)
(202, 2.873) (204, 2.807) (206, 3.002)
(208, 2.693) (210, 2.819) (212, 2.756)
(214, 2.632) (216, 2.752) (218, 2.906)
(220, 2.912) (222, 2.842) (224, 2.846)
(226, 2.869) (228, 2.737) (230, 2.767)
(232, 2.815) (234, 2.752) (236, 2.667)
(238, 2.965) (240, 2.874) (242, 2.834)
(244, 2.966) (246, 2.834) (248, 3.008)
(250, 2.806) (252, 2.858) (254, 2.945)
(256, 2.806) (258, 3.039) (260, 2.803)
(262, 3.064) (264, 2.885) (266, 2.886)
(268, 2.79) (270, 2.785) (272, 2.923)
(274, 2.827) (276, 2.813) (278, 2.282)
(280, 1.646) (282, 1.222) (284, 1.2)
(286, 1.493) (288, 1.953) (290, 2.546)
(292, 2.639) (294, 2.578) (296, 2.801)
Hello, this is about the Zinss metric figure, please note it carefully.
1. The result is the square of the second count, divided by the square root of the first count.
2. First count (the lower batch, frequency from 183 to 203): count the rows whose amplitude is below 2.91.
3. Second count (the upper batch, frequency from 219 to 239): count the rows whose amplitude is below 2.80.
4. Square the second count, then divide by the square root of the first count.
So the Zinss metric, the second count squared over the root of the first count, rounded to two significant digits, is 6.5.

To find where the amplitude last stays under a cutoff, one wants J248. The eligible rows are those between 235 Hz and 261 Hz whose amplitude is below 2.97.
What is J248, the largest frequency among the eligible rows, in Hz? 260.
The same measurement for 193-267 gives 266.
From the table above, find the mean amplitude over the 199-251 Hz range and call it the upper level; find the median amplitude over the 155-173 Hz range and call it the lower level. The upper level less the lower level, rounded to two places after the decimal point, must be -0.34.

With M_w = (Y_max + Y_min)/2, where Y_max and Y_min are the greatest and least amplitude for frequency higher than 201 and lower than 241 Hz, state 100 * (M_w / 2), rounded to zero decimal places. 141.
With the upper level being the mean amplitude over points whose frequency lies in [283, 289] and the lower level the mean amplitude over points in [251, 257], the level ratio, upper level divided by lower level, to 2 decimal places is 0.54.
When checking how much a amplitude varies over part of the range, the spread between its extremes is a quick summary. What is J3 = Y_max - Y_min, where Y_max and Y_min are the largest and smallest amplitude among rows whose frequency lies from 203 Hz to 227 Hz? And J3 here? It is 0.37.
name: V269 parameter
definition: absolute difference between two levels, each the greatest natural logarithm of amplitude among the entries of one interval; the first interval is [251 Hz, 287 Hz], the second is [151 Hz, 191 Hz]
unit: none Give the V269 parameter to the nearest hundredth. 0.10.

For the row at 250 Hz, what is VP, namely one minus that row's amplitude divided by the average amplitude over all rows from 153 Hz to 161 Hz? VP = 0.115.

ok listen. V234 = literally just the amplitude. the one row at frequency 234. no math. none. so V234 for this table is 2.752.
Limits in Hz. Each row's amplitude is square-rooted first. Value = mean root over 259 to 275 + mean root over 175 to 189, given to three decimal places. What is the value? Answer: 3.383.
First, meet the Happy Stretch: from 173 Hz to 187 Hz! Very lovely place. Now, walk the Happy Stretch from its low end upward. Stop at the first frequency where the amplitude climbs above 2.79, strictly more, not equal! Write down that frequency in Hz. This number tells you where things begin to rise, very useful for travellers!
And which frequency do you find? 174 Hz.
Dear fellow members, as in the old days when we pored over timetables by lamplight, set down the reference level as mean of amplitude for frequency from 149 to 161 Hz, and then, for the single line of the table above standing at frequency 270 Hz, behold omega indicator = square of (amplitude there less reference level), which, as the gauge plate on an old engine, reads 0.10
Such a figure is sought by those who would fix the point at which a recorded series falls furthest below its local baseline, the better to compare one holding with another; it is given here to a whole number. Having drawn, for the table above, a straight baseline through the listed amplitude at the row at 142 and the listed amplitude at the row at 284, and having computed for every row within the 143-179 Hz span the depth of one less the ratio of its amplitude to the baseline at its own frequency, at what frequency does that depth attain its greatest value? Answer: 144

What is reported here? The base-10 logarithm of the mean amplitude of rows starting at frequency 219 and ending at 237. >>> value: 0.447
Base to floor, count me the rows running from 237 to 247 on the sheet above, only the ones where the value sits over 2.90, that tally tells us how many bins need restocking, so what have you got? 2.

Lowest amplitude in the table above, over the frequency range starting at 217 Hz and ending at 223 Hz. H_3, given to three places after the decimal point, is 2.842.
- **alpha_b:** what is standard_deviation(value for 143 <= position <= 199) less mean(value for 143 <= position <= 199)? -2.86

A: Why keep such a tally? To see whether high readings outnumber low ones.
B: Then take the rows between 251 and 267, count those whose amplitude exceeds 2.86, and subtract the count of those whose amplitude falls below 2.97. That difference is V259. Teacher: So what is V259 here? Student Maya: -1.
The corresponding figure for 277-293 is -8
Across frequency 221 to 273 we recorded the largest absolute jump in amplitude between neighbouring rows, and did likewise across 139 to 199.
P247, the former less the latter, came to -0.10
